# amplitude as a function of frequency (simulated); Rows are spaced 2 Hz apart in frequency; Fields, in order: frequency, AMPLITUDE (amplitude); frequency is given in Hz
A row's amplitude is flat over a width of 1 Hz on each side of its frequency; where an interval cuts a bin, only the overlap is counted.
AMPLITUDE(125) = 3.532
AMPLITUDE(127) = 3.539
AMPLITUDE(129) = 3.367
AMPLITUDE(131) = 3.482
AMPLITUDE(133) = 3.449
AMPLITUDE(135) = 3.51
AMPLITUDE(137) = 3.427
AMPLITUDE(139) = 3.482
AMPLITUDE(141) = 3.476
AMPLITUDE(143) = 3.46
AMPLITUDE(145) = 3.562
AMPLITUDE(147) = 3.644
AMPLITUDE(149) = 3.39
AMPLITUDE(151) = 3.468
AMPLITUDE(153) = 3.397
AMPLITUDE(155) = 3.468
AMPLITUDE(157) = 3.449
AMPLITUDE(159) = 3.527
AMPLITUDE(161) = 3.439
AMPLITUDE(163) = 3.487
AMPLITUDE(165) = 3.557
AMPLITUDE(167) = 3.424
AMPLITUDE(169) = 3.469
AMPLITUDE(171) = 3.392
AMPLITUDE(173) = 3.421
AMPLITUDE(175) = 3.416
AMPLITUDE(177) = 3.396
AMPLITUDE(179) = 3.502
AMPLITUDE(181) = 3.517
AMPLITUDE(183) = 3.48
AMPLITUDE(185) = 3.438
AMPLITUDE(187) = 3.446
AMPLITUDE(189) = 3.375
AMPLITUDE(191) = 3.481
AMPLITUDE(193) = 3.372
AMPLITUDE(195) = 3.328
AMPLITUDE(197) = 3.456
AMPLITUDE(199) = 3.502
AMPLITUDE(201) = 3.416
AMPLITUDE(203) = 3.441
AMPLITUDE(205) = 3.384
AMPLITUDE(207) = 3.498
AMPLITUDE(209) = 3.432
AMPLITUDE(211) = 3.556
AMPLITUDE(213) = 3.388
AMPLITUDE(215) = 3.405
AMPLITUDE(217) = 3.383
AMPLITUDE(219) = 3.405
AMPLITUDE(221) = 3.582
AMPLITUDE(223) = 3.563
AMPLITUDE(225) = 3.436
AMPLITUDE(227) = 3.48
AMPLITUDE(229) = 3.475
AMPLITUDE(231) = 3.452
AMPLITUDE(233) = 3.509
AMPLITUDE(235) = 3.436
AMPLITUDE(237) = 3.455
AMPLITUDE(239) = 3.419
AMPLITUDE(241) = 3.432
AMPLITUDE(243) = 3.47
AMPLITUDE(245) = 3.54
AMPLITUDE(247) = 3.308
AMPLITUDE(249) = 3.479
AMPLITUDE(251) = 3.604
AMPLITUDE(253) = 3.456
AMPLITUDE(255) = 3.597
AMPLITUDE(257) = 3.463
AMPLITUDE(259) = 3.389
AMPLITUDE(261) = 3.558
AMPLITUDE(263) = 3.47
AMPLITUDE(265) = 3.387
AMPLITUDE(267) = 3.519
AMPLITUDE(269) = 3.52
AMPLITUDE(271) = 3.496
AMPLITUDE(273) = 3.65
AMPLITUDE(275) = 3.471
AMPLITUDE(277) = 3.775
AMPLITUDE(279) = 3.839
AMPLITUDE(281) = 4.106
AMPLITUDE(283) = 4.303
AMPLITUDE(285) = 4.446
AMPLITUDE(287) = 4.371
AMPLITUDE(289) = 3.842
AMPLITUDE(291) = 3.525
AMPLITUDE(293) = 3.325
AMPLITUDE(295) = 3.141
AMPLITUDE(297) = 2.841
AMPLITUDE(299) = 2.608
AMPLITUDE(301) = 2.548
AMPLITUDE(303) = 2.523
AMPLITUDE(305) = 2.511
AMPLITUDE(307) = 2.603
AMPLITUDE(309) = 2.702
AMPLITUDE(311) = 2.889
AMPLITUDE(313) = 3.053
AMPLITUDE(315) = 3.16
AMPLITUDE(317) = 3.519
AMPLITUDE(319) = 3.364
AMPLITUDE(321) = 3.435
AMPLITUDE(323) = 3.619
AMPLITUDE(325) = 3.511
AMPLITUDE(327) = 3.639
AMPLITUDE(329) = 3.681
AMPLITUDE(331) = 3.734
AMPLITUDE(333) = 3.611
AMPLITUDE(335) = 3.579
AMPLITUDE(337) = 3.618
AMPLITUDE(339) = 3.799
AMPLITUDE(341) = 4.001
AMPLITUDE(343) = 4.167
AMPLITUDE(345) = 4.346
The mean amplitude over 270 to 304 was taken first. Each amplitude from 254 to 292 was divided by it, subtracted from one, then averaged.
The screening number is -0.058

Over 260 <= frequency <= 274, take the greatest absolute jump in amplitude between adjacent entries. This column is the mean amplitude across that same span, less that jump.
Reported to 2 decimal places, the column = 3.36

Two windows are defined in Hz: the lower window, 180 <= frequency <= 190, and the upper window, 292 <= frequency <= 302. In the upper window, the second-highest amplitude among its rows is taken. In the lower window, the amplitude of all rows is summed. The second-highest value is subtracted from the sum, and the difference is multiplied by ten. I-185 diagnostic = 141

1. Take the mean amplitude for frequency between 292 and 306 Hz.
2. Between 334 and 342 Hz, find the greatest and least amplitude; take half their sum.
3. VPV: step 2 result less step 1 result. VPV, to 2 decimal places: 1.00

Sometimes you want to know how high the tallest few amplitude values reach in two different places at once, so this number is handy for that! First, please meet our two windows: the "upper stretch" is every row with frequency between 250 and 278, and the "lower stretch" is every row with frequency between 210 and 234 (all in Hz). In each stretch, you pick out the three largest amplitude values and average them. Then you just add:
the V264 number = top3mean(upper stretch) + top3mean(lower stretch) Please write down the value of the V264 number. 7.2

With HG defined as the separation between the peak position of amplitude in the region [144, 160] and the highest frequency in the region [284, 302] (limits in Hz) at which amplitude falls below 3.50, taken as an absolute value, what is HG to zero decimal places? 154 Hz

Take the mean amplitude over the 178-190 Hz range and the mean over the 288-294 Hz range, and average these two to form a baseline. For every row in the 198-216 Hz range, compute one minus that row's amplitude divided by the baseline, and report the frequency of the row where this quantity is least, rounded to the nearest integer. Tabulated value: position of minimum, 211 Hz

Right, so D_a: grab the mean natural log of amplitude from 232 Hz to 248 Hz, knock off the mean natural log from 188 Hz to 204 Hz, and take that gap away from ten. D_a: 10.0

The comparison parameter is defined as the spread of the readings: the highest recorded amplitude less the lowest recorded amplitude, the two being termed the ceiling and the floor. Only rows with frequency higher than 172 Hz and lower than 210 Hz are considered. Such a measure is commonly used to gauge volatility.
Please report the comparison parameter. 0.19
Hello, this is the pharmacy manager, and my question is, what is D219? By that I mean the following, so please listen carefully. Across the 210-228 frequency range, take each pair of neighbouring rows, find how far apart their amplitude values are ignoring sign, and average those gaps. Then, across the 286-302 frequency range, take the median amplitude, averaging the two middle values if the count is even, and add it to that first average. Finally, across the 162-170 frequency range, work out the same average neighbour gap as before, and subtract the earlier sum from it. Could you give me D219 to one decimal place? -3.2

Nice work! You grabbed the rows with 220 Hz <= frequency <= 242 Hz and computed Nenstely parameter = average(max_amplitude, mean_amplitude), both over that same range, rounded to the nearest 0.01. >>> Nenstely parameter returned 3.53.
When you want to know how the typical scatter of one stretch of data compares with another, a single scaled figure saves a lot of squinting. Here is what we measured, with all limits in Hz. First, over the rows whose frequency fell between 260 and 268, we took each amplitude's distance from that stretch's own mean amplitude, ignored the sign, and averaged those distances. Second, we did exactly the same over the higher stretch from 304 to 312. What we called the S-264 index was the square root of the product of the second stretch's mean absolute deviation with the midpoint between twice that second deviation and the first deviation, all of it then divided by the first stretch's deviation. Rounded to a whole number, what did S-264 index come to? 2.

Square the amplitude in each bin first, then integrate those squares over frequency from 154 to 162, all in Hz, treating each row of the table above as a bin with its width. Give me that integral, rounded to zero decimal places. 96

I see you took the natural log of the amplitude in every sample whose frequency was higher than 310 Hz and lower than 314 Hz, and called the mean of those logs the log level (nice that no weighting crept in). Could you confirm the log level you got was 1.09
